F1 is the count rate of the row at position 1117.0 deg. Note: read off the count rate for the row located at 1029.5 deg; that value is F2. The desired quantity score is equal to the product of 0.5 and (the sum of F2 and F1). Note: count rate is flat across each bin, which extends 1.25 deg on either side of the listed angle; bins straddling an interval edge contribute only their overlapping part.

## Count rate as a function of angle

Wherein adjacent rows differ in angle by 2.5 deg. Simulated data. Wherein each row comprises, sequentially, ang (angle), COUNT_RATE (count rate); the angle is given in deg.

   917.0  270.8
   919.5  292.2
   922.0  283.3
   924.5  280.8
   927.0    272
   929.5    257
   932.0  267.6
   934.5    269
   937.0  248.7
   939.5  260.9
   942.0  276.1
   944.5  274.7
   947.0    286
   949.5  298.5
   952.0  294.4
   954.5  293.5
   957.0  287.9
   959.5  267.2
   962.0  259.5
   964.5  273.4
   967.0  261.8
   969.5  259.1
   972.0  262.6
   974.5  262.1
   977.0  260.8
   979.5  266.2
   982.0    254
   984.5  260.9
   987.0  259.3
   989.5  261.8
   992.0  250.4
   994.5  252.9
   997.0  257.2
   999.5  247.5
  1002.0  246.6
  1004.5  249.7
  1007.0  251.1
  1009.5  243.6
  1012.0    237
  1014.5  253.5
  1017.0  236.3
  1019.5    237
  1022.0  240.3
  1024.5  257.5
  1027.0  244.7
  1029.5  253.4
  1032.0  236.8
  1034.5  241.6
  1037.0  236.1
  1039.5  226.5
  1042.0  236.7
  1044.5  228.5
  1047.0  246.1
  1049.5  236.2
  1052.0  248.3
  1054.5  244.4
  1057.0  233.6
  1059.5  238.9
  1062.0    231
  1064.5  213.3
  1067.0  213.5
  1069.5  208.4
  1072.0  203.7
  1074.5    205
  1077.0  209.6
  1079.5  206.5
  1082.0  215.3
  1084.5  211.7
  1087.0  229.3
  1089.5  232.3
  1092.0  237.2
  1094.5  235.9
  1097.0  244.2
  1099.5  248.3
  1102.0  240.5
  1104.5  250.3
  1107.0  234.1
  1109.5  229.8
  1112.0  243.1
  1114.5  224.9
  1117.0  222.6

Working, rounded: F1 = 222.6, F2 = 253.4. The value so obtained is 238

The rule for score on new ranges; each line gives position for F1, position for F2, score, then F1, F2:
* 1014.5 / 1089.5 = 243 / 253.5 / 232.3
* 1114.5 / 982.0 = 239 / 224.9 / 254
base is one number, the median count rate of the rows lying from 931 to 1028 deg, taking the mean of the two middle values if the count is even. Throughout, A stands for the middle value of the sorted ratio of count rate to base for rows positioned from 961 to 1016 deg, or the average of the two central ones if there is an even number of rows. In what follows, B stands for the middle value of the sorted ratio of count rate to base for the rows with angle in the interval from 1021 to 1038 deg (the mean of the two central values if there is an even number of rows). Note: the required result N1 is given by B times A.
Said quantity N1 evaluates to 0.93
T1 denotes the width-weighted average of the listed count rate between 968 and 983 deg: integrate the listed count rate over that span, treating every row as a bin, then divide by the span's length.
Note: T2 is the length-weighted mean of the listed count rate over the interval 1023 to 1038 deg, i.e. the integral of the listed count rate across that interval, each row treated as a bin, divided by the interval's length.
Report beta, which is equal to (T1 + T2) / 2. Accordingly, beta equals 253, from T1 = 261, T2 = 245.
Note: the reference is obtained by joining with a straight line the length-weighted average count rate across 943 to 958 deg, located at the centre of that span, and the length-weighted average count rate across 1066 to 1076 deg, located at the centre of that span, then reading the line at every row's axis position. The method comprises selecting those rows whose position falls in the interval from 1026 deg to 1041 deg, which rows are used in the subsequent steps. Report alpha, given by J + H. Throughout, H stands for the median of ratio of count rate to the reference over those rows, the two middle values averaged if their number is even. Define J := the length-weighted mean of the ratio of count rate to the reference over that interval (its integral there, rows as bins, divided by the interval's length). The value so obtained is 2.057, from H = 1.03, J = 1.03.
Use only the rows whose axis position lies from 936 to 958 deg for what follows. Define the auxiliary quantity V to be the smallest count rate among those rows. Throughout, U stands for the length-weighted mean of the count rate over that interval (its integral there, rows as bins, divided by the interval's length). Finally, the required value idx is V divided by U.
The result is 0.89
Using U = 280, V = 248.7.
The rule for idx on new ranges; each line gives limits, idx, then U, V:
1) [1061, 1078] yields 0.96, 212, 203.7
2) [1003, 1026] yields 0.96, 245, 236.3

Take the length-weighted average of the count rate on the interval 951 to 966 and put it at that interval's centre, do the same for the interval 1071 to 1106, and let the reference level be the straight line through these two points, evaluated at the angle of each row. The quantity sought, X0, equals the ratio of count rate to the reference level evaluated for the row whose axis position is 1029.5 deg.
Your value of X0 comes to 1.01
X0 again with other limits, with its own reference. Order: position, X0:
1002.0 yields 0.94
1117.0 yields 1.03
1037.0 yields 0.95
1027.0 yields 0.97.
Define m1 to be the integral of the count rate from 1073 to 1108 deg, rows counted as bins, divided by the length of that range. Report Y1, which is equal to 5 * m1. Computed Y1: 1142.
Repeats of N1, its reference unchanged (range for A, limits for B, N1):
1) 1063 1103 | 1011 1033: 0.77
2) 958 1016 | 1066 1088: 0.81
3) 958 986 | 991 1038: 0.96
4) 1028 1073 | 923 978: 0.94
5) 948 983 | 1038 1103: 0.91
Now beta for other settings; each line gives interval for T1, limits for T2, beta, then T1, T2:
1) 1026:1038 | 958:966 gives 255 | 243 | 267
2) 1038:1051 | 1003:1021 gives 240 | 235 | 244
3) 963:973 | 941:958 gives 276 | 264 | 287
